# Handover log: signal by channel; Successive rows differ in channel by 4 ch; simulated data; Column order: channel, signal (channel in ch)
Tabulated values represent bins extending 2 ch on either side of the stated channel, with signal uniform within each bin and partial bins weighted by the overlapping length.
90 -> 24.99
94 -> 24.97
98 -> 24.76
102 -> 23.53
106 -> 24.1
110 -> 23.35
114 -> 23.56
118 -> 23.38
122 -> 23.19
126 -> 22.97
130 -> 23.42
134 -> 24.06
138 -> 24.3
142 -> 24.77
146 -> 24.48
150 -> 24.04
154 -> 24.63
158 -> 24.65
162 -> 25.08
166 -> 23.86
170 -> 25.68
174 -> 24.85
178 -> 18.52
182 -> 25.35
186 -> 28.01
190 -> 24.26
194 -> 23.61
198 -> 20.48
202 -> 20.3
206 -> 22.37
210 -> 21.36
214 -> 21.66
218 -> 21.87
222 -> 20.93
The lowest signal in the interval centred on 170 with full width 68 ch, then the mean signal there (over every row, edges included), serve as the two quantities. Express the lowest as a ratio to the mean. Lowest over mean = 0.77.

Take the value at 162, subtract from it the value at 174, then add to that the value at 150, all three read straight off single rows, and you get 24.3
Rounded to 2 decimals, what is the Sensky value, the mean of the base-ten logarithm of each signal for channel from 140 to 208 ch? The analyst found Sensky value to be 1.37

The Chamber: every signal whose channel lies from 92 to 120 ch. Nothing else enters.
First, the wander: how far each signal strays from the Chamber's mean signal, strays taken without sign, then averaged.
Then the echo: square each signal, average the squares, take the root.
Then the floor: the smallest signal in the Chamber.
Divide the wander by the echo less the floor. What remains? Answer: 0.93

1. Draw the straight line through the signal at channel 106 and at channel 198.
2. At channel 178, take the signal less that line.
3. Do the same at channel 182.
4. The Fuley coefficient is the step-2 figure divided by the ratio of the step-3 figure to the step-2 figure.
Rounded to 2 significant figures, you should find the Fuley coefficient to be 1.8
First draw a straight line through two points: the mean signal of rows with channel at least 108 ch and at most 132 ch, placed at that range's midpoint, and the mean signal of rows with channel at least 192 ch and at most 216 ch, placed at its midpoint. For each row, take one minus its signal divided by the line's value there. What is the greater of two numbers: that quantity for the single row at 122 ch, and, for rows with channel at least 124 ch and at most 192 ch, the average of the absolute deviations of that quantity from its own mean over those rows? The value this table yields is 0.056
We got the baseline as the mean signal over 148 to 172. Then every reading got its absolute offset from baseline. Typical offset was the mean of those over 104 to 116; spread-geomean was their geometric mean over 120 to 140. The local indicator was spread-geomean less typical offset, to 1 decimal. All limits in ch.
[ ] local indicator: -0.1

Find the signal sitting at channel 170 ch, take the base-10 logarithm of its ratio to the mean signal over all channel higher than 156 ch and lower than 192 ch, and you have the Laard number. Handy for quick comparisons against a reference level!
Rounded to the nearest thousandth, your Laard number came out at 0.021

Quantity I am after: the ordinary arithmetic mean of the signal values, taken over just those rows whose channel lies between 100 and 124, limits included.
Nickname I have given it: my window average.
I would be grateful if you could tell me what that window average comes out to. 23.5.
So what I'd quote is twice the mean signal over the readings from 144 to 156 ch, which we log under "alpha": 49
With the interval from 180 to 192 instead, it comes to 52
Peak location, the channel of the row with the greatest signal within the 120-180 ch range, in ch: 170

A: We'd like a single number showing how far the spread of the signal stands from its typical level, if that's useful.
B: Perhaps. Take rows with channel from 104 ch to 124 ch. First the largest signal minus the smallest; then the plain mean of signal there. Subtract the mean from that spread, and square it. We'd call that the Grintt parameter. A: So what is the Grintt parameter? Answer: 511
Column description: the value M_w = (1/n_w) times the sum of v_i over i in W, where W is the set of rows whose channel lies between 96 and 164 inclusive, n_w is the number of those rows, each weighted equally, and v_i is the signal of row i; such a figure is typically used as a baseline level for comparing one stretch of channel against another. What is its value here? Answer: 24.0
